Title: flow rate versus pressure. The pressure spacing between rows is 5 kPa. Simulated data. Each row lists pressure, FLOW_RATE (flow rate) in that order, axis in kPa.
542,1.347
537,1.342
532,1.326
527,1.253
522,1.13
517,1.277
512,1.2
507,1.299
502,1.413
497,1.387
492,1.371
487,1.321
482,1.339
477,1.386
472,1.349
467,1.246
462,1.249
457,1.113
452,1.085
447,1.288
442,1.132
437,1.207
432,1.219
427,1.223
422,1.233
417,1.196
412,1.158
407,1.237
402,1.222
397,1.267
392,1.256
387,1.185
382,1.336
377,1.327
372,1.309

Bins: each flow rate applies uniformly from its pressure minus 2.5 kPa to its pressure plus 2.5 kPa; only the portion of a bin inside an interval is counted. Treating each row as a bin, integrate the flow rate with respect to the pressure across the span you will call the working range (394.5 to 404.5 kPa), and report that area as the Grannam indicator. 12.4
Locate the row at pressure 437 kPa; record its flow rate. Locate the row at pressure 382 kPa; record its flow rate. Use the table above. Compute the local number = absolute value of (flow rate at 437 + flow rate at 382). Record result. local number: 2.54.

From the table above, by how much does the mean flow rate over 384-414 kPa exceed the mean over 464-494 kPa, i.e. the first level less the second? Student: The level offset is -0.11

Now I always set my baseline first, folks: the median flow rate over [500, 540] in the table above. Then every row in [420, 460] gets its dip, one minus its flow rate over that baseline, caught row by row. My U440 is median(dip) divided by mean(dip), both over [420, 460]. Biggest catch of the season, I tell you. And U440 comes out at 0.75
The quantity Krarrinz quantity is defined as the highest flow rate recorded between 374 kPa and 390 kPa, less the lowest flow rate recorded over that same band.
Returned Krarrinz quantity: 0.15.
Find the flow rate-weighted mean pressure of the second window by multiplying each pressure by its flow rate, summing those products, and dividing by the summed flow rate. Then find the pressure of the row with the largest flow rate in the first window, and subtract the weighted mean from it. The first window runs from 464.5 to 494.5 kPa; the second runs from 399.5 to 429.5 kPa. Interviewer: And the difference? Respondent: 62.5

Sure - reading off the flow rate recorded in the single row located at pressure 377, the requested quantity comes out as 1.327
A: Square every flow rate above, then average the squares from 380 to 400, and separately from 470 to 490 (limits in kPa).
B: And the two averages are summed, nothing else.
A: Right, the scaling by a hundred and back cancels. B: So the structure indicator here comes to 3.41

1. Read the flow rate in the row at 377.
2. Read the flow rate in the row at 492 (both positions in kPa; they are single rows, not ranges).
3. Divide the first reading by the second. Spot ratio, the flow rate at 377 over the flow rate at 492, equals 0.97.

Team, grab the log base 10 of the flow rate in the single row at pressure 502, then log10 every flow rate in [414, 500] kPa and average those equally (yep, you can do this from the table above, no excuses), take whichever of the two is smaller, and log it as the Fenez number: 0.098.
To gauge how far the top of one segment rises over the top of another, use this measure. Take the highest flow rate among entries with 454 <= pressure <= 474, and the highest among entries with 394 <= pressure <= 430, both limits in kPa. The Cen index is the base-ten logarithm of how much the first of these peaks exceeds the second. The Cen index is -1.1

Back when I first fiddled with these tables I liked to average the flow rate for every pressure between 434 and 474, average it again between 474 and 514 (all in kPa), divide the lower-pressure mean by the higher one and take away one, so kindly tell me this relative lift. -0.10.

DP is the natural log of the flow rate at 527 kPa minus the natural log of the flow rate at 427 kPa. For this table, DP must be 0.024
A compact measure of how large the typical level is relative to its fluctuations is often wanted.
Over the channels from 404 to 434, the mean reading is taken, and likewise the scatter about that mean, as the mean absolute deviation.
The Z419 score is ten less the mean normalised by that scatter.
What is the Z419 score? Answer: -43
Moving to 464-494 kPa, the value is -29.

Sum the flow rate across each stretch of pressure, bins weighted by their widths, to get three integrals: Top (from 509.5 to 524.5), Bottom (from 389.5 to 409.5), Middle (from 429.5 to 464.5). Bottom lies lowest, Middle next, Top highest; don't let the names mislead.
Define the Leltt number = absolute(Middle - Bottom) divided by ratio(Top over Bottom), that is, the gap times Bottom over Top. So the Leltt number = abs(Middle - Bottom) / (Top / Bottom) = 23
